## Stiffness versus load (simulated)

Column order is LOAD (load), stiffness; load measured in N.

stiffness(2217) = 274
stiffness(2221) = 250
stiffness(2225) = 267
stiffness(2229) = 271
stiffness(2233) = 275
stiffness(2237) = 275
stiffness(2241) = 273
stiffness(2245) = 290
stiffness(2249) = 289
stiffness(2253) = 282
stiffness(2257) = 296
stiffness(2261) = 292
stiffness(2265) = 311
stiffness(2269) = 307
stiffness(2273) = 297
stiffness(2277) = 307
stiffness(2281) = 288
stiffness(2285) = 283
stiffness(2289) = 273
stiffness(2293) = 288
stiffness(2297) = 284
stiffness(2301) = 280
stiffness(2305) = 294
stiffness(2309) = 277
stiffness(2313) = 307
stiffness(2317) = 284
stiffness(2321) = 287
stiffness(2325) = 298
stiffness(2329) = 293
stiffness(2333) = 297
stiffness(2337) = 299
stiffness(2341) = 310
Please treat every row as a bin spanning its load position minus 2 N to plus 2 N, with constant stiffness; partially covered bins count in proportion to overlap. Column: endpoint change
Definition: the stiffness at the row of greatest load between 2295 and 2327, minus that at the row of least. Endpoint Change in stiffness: 14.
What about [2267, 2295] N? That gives -19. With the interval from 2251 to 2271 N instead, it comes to 25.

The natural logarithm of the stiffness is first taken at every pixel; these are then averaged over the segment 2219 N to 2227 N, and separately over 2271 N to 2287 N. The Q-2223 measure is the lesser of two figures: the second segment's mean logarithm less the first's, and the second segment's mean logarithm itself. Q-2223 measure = 0.13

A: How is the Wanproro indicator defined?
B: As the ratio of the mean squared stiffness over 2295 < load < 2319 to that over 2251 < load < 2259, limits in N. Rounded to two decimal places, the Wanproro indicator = 0.99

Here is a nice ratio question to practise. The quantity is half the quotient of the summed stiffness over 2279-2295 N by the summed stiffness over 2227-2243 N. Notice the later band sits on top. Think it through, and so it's 0.517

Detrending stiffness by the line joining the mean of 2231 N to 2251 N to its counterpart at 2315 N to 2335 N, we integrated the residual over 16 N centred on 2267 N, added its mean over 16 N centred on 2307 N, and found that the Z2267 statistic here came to 285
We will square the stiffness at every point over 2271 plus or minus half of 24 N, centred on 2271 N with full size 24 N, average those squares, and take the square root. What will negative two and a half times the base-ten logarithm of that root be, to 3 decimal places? -6.194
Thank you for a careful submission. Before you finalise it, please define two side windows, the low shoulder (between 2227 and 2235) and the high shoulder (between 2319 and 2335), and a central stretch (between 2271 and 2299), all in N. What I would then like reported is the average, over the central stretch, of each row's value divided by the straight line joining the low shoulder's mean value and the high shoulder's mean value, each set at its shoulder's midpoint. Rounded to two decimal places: 1.01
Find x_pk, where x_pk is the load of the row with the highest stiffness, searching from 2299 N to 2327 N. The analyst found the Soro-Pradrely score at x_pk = 2313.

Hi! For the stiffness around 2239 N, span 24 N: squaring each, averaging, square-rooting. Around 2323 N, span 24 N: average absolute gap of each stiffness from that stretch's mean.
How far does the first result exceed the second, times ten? 2726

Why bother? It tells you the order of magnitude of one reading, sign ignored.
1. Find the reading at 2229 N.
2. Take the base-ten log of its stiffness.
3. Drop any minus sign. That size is 2.43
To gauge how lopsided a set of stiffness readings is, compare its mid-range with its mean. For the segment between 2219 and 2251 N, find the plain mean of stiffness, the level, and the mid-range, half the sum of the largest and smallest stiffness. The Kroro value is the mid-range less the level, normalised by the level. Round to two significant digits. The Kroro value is -0.014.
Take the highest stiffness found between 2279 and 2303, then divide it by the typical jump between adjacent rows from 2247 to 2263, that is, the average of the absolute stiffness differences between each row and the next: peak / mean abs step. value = 35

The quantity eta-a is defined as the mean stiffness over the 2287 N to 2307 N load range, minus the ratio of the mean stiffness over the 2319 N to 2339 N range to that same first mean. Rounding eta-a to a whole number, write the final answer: 283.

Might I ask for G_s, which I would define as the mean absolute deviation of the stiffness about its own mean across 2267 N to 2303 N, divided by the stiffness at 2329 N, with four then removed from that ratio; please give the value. -3.97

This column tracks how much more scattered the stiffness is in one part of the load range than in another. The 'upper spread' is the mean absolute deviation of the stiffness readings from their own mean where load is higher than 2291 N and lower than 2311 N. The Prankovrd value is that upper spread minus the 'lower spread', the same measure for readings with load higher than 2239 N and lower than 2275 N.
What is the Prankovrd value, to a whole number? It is -4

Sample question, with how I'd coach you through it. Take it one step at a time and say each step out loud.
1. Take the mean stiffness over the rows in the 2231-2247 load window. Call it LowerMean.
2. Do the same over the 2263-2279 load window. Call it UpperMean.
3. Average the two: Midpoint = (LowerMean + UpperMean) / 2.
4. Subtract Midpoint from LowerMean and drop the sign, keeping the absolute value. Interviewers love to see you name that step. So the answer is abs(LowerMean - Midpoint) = 14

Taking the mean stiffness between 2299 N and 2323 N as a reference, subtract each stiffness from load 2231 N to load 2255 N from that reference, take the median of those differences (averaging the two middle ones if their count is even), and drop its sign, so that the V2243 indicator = 10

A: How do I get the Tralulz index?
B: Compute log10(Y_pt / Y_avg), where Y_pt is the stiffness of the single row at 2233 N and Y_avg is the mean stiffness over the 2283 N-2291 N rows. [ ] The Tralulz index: 0.00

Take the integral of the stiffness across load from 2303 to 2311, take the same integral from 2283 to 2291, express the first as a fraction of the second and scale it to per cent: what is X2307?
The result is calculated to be 103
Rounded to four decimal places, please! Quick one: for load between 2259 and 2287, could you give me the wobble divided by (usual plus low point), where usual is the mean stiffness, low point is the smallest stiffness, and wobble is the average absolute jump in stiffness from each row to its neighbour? 0.0192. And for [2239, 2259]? 0.0174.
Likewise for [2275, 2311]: 0.0197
